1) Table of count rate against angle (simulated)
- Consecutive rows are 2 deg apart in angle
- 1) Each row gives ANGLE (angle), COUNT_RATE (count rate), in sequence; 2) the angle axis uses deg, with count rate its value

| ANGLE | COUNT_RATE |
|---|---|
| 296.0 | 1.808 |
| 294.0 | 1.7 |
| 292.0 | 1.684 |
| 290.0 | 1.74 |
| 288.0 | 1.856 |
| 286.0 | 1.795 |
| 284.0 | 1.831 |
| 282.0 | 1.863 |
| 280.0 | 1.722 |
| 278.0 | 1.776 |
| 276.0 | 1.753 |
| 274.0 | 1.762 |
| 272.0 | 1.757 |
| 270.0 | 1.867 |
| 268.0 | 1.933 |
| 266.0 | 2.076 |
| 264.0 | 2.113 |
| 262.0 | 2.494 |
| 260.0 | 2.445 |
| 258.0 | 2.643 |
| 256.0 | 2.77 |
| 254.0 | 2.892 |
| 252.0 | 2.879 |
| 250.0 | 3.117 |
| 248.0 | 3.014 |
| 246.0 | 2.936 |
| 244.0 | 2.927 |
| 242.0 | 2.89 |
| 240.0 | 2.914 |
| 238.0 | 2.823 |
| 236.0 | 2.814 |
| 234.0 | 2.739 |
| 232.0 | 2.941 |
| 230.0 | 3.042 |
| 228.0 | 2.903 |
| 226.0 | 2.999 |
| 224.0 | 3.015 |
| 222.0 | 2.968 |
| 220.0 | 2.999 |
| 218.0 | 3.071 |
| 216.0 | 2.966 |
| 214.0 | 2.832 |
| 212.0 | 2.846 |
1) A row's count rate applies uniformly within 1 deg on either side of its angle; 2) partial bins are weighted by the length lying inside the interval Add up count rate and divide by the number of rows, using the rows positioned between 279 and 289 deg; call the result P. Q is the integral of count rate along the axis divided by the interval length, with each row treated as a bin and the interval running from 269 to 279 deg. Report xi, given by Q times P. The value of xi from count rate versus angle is 3.23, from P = 1.81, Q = 1.78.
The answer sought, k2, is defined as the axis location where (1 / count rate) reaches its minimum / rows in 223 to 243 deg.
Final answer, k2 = 230.0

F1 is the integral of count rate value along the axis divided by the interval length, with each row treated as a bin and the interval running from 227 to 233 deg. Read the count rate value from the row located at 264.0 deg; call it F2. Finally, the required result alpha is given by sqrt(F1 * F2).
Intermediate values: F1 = 2.96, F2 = 2.113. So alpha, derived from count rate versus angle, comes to 2.50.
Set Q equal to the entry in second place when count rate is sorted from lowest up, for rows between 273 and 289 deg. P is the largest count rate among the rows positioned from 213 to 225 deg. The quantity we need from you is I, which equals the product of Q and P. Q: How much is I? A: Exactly 5.4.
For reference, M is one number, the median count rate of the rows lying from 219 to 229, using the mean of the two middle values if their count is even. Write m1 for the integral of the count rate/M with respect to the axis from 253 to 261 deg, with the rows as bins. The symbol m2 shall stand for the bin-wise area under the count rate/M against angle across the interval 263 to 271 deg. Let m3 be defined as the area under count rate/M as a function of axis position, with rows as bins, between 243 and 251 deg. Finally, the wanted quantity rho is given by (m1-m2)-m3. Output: -6.2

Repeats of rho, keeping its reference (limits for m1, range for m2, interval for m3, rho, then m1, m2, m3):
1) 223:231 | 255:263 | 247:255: -6.9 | 8.0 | 6.9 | 7.94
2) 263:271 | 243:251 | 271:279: -7.4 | 5.3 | 8.0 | 4.70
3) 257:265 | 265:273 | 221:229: -6.6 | 6.5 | 5.1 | 7.93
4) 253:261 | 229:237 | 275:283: -5.3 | 7.2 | 7.7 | 4.74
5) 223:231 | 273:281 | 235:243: -4.3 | 8.0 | 4.7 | 7.63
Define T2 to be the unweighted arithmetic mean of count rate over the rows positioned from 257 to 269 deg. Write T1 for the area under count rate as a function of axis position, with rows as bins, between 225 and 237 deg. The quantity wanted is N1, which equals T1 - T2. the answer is 32.6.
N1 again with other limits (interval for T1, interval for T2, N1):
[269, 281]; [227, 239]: 18.4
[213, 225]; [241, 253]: 32.7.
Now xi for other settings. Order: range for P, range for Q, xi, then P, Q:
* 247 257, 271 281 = 5.15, 2.93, 1.75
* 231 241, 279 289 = 5.16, 2.85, 1.81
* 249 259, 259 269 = 6.33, 2.86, 2.21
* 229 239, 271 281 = 5.04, 2.87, 1.75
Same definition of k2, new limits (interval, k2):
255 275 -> 256.0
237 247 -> 246.0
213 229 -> 218.0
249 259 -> 250.0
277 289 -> 282.0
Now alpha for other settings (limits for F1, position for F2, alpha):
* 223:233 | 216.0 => 2.97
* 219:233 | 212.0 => 2.91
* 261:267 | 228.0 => 2.54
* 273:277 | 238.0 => 2.23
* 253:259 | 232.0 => 2.85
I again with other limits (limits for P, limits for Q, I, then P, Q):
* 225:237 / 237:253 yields 8.8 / 3.042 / 2.879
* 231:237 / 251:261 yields 7.8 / 2.941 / 2.643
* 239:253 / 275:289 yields 5.5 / 3.117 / 1.753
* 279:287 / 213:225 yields 5.5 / 1.863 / 2.966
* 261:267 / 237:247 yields 7.2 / 2.494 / 2.89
